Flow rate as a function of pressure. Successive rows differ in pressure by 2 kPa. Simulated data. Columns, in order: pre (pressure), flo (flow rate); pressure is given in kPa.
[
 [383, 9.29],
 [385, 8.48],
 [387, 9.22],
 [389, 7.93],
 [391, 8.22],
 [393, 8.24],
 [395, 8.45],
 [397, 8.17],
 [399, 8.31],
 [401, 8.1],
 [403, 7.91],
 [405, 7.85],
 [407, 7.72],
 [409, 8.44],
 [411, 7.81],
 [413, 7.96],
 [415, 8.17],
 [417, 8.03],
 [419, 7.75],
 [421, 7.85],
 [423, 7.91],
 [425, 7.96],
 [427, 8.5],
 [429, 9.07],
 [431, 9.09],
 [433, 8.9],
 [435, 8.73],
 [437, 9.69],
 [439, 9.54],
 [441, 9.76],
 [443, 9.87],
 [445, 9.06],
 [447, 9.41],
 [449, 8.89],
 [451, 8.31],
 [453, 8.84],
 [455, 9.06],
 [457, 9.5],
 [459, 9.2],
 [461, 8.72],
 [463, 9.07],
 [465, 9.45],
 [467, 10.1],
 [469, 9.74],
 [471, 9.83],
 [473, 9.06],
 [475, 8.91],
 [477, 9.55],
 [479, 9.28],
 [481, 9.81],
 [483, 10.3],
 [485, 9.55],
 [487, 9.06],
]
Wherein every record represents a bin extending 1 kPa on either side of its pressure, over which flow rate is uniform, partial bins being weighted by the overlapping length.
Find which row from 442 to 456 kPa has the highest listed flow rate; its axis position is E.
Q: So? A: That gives 443 kPa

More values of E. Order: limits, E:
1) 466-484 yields 483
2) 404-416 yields 409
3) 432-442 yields 441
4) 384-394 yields 387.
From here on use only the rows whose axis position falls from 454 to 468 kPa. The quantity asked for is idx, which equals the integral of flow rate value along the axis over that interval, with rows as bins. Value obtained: 130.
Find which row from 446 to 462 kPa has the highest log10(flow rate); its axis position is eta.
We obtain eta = 457 kPa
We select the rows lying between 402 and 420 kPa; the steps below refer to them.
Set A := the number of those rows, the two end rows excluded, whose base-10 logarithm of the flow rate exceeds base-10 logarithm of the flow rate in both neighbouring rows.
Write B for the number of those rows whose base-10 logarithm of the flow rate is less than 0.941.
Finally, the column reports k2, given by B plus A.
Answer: 11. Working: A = 2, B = 9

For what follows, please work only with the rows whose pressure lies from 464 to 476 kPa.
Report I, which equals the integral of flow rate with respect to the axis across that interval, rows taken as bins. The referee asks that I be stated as 114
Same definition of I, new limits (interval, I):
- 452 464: 109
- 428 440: 110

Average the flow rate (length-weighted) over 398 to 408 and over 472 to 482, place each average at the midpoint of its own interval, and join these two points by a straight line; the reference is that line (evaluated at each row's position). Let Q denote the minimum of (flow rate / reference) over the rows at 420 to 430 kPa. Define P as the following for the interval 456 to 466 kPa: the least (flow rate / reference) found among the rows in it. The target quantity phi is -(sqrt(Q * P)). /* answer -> -0.955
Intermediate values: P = 0.97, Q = 0.95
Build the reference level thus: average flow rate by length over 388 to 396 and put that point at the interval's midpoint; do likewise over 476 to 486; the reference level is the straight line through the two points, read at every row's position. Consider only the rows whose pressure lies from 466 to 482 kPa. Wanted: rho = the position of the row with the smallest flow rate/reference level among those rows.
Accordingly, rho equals 475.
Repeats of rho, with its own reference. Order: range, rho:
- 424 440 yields 425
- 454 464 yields 461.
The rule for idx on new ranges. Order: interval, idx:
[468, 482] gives 132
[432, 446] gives 131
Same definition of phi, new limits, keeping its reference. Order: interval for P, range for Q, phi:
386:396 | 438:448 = -1.032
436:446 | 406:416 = -0.997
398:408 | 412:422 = -0.948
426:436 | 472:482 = -0.985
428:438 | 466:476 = -0.989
